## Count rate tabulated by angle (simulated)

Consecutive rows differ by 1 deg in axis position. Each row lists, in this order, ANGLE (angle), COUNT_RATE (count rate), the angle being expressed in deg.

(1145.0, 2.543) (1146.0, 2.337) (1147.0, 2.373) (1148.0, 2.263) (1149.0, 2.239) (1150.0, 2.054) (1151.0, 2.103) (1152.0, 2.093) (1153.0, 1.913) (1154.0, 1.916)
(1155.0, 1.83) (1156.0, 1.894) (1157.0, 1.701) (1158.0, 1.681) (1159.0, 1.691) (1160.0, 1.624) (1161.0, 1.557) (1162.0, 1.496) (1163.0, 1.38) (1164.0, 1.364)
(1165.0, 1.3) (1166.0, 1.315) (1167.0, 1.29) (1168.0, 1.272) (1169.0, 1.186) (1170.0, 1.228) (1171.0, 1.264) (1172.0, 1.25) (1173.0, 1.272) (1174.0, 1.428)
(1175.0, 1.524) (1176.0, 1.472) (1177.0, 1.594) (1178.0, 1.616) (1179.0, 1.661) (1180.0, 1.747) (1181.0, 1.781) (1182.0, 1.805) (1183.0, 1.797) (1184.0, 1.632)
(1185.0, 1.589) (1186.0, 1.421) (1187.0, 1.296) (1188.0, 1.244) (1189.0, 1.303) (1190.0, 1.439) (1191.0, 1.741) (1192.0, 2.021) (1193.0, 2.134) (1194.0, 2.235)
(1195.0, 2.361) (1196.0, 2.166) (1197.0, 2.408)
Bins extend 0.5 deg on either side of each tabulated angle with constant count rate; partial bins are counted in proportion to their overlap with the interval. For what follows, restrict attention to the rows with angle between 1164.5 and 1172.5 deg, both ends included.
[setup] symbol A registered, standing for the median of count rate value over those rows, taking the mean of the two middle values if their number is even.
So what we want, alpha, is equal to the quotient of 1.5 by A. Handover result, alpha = 1.2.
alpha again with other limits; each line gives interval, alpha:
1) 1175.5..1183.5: 0.9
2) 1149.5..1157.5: 0.8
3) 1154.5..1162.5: 0.9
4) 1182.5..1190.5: 1.0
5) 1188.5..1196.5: 0.7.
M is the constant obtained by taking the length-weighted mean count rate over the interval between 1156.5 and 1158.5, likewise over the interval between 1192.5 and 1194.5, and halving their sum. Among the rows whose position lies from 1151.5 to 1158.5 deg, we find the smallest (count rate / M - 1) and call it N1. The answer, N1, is -0.13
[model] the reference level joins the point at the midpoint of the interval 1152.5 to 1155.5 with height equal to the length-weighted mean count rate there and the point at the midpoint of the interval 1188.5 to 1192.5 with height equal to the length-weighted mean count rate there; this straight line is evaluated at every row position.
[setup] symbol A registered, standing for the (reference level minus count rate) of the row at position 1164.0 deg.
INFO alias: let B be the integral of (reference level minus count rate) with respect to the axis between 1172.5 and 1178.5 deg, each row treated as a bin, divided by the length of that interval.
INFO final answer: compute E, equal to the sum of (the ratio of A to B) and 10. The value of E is 11.8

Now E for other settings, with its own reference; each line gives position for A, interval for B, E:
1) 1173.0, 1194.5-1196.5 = 9.3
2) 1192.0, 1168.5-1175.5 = 9.1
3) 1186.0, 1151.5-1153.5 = 7.8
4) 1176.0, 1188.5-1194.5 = 8.7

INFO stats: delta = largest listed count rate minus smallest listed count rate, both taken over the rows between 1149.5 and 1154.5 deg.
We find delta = 0.19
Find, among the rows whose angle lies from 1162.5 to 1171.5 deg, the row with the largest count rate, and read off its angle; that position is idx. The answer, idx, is 1163.0 deg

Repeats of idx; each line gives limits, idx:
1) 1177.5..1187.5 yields 1182.0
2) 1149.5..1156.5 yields 1151.0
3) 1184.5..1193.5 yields 1193.0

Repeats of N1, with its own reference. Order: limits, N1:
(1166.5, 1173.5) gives -0.39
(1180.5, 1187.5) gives -0.33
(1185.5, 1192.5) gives -0.36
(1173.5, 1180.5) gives -0.26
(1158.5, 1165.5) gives -0.33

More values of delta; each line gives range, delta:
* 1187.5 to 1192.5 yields 0.78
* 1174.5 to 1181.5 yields 0.31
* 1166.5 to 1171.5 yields 0.10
